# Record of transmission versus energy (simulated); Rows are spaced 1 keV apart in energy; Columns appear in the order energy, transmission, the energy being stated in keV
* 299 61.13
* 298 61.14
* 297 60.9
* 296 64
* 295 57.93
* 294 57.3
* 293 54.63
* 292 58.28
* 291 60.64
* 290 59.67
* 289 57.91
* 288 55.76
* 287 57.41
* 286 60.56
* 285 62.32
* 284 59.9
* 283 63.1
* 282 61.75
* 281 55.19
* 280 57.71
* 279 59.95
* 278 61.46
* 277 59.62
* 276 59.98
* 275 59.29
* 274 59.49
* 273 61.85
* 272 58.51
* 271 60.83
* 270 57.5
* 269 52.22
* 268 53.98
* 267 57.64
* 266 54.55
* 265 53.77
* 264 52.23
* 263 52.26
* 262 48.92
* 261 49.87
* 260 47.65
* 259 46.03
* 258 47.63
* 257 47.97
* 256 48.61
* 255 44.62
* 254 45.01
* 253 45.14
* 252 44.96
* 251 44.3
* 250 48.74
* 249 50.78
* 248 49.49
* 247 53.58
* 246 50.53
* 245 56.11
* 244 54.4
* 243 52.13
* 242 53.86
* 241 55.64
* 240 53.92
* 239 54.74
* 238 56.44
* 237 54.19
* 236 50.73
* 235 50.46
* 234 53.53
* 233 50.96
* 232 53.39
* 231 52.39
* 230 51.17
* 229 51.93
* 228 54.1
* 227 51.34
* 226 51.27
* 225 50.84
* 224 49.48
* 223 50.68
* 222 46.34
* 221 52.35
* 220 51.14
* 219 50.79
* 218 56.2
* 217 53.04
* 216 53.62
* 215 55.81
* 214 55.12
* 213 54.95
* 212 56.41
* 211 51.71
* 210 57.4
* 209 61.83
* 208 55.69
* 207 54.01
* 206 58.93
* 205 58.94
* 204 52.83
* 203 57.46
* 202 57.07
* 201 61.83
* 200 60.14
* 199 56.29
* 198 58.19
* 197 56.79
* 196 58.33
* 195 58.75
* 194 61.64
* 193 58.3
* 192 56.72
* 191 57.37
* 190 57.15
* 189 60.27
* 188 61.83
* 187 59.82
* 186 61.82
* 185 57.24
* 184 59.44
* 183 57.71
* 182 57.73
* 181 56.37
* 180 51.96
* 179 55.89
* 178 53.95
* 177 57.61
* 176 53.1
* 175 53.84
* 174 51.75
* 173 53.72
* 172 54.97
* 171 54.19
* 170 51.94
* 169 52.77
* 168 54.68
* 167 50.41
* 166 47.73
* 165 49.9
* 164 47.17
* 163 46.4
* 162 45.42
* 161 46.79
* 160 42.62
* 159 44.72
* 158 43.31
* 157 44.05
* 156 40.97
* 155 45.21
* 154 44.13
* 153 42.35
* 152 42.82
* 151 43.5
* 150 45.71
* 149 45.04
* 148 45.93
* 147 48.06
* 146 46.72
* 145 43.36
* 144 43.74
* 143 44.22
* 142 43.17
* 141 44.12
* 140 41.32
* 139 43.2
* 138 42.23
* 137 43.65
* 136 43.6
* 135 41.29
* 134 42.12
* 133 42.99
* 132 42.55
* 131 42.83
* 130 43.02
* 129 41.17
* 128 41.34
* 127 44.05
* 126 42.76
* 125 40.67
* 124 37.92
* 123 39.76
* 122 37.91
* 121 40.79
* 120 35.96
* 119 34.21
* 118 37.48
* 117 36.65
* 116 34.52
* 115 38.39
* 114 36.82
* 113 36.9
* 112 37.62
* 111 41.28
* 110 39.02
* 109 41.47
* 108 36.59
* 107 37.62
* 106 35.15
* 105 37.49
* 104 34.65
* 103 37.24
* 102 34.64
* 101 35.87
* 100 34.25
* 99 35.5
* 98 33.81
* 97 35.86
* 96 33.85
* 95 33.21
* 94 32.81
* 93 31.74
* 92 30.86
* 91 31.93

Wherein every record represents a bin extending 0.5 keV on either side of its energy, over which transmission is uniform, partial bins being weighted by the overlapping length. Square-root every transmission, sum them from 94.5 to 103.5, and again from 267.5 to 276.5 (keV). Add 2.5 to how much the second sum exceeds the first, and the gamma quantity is 18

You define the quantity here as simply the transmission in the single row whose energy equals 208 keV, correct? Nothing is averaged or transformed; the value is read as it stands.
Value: 55.69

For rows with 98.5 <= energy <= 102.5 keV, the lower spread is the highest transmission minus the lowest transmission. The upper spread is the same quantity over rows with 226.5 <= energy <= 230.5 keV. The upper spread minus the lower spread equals 1.3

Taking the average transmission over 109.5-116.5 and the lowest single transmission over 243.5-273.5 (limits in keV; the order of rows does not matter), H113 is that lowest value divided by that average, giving 1.17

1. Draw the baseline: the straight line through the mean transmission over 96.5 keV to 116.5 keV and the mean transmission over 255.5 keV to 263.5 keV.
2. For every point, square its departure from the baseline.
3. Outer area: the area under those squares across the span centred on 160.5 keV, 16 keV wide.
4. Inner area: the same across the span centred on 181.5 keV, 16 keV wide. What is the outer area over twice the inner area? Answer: 0.08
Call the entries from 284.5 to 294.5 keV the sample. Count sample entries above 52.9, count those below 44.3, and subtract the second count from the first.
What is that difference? 10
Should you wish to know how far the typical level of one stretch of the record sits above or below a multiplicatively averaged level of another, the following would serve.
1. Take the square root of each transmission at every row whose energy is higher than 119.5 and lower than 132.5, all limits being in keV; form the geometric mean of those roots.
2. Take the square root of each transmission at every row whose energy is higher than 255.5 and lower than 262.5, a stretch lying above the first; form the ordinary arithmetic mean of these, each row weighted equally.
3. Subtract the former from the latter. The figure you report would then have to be 0.55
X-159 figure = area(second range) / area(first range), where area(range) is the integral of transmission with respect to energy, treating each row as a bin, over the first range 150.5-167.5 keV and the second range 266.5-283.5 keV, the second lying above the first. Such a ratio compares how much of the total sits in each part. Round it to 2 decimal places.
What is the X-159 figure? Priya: 1.30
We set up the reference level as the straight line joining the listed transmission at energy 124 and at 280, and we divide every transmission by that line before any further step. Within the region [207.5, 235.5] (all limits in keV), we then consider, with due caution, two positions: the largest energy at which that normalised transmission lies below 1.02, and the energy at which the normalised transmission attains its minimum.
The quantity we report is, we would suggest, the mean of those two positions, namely 228.5 keV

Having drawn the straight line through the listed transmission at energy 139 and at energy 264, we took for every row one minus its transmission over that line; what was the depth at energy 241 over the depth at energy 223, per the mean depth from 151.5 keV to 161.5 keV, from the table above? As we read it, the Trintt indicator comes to 202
